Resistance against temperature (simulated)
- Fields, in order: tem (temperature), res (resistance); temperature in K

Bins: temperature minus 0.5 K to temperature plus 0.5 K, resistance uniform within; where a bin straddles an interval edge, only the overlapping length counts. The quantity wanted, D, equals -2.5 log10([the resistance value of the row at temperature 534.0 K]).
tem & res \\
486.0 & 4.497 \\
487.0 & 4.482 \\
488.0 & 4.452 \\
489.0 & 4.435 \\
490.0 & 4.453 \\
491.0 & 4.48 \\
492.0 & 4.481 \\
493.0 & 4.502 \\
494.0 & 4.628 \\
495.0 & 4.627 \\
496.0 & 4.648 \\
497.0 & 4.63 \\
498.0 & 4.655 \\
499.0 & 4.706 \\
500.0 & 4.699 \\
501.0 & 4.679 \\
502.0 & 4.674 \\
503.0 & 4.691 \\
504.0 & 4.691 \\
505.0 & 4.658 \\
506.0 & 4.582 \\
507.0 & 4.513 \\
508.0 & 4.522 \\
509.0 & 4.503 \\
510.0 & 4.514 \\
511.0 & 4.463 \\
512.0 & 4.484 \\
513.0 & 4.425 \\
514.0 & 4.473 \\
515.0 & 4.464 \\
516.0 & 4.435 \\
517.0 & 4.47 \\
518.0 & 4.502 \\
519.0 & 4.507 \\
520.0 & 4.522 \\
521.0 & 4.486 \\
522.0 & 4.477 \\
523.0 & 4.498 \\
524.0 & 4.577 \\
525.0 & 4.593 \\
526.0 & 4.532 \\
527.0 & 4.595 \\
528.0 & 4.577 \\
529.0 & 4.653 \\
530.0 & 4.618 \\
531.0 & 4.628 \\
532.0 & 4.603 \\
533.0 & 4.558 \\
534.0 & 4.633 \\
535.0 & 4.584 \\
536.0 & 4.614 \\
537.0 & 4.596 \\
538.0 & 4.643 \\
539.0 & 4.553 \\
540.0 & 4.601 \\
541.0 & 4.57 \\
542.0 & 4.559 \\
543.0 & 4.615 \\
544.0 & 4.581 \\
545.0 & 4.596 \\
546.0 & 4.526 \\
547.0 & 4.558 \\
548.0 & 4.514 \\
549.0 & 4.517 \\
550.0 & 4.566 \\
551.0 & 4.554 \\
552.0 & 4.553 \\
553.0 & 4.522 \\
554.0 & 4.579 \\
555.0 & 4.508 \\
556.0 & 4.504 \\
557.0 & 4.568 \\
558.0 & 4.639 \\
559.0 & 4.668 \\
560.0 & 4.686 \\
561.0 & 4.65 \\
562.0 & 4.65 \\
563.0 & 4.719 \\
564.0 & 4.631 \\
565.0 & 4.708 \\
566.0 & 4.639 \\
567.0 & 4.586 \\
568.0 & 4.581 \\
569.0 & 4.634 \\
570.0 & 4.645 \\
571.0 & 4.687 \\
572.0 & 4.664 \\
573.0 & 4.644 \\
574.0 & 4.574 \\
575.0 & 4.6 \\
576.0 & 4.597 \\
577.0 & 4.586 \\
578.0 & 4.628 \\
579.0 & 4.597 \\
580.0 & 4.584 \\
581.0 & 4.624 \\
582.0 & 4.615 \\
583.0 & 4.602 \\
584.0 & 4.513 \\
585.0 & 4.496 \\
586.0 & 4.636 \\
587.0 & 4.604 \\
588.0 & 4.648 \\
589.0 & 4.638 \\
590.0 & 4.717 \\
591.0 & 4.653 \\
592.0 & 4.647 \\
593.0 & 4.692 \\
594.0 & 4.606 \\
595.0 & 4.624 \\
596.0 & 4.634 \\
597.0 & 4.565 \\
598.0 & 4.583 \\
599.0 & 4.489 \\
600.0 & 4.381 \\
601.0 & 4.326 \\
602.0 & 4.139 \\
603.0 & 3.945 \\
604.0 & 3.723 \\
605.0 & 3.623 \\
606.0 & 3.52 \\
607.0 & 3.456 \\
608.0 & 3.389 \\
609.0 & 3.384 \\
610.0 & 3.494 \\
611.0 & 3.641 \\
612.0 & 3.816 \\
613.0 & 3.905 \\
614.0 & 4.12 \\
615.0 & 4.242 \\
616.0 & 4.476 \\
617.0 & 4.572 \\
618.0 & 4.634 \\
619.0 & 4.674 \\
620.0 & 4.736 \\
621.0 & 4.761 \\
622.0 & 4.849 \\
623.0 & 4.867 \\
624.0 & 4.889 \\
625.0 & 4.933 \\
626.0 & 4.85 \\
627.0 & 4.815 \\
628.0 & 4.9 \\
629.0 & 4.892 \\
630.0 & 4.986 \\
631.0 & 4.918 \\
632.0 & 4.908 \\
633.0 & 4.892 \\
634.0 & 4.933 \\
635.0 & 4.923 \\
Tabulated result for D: -1.66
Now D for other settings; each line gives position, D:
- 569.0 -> -1.66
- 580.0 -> -1.65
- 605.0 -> -1.40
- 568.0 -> -1.65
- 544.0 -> -1.65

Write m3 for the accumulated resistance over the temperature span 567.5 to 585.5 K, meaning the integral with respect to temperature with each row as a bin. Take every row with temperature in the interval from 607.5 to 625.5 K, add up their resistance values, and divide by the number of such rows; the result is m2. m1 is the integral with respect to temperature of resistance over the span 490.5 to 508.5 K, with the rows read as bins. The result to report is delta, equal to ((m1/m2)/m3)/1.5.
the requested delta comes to 0.155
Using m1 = 83.1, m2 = 4.30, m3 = 82.9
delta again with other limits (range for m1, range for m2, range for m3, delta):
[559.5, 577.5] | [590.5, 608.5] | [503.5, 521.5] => 0.162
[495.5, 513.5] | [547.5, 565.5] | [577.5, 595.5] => 0.144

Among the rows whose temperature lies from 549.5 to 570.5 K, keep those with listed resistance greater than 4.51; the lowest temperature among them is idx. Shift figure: 550.0 K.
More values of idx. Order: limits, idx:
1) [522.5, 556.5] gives 524.0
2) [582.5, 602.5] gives 583.0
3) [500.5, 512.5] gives 501.0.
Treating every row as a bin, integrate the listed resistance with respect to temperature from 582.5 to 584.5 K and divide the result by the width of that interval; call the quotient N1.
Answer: 4.56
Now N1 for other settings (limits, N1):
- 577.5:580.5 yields 4.60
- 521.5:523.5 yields 4.49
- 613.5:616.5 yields 4.28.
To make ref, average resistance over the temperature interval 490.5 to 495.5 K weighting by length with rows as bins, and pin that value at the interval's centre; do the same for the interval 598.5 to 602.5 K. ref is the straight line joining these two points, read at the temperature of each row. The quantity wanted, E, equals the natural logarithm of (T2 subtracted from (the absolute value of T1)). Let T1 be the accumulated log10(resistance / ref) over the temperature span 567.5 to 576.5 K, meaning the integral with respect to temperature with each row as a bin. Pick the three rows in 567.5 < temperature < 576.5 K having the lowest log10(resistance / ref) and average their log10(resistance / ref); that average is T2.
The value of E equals -1.7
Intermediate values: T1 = 0.204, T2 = 0.019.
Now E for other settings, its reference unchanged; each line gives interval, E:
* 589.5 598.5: -1.5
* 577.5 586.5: -1.7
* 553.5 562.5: -1.9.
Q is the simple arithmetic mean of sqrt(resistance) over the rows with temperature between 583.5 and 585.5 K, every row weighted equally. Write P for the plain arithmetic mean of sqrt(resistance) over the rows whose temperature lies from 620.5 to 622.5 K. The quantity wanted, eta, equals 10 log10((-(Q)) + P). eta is -12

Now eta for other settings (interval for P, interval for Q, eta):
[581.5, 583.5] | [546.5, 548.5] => -18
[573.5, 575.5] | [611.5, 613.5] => -8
